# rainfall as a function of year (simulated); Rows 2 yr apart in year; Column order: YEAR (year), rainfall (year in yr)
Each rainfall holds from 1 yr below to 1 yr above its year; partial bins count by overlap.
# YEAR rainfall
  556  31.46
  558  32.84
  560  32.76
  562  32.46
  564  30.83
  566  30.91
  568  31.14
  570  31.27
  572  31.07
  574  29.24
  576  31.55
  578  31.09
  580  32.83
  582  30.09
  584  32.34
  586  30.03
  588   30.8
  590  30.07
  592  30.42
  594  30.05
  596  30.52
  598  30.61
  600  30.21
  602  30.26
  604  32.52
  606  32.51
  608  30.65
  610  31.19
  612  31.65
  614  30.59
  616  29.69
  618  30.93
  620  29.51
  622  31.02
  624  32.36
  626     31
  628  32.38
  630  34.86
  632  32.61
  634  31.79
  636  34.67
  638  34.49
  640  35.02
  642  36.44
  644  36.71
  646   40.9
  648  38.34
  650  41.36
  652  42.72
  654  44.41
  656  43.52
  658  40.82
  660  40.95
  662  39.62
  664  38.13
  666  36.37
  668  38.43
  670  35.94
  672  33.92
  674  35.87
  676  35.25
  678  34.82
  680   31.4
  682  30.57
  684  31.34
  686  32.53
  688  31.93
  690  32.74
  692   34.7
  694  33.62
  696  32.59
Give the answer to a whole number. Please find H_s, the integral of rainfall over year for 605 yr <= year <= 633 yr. 882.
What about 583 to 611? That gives 864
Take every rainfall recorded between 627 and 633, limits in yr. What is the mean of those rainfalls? 33.3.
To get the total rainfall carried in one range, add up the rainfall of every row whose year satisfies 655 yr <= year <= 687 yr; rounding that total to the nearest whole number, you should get 579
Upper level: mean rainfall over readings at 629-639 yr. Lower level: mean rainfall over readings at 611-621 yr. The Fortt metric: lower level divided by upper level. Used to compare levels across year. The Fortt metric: 0.90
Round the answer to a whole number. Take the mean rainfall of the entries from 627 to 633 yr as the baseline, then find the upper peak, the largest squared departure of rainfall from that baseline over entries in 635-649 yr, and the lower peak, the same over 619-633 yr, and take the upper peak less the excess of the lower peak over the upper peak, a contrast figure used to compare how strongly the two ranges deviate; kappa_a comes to 102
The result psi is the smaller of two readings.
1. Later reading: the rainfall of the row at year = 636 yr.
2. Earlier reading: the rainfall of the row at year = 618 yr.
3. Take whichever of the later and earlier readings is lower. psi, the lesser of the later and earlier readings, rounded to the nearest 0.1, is 30.9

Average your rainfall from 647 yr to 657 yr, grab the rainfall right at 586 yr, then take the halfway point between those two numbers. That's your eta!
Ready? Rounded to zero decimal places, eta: 36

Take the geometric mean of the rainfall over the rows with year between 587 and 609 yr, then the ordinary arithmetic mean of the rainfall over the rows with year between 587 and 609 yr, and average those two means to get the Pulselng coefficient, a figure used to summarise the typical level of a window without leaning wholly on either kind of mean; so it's 30.8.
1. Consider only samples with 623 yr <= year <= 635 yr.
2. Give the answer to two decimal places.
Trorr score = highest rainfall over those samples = 34.86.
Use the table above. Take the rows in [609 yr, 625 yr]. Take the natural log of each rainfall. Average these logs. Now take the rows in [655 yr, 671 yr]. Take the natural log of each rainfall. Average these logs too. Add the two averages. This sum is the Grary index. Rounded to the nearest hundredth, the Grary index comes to 7.10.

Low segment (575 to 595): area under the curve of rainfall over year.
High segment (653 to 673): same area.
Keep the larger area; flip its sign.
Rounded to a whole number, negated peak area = -784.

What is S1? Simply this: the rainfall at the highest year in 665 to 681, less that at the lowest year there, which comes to -5.0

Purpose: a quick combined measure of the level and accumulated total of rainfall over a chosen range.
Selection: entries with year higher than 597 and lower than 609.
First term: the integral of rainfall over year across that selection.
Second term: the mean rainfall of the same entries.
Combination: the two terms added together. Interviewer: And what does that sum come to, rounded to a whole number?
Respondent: 405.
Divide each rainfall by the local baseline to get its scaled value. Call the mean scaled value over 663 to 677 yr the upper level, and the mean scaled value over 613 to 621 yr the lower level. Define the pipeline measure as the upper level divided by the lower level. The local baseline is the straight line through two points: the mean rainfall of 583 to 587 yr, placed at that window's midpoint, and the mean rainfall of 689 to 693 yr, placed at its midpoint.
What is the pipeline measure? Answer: 1.16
